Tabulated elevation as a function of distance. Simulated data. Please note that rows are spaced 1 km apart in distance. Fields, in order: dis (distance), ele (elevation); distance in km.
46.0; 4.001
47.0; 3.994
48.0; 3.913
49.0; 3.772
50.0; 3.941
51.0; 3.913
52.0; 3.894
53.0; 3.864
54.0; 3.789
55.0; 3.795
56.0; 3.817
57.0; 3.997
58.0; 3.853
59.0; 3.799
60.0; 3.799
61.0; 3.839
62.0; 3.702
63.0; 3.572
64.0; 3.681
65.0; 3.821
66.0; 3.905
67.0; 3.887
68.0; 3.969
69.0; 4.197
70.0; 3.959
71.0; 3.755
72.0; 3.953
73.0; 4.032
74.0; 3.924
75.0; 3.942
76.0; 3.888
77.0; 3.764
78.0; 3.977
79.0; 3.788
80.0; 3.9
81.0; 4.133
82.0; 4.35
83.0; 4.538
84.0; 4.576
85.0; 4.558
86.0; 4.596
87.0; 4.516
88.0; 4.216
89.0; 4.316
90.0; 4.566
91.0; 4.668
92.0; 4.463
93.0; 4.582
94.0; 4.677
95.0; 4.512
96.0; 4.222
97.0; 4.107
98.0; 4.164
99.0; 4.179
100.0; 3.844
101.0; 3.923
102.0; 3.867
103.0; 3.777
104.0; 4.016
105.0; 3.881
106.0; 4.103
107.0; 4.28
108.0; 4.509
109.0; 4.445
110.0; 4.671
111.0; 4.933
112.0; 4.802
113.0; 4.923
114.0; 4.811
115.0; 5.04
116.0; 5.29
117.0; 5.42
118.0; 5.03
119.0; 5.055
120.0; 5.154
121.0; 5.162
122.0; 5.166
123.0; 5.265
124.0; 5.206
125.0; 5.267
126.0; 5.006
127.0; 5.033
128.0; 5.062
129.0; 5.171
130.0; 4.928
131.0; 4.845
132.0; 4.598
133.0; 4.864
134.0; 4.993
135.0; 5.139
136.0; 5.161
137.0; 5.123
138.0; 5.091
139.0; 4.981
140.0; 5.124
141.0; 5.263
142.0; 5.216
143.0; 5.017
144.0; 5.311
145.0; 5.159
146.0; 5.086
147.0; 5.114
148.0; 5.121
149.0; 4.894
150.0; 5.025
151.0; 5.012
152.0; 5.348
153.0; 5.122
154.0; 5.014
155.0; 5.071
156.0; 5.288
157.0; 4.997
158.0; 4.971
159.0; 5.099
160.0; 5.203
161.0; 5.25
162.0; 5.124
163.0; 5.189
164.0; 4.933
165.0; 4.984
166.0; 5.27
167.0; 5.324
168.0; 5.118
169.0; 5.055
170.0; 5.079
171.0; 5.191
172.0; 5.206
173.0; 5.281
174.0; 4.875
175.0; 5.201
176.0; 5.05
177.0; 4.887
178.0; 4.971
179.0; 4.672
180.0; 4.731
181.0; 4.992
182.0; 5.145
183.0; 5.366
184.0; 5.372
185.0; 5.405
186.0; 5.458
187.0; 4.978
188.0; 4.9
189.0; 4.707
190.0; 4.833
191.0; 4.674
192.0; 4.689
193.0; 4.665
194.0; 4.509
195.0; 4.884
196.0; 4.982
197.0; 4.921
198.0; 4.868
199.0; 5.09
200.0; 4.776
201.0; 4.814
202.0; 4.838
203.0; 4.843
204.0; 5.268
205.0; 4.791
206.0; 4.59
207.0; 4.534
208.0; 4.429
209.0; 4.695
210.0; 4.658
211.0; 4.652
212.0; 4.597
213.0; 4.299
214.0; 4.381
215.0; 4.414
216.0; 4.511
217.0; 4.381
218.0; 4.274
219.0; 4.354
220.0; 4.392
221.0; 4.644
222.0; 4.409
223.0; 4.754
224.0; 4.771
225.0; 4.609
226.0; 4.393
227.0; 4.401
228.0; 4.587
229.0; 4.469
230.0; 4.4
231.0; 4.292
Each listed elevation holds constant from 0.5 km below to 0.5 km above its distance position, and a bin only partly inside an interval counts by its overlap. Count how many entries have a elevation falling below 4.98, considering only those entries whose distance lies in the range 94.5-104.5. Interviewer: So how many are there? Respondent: 10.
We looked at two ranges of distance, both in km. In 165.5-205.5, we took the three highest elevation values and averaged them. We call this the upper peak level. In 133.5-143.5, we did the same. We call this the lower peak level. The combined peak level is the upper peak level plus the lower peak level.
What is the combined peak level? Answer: 10.6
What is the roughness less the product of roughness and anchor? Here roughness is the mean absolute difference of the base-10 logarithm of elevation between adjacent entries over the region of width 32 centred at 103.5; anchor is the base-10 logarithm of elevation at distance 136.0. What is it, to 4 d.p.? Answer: 0.0045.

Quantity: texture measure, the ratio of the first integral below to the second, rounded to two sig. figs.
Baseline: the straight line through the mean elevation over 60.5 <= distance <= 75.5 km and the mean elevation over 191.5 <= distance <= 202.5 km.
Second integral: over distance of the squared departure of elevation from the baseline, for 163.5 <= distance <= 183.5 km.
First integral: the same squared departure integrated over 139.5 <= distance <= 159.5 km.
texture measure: 2.0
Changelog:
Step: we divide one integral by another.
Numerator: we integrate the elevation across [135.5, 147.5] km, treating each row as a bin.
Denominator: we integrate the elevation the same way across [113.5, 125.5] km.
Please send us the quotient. 1.00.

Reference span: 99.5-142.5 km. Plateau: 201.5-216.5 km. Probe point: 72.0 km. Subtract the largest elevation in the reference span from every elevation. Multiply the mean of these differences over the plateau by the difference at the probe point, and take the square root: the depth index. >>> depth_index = 1.1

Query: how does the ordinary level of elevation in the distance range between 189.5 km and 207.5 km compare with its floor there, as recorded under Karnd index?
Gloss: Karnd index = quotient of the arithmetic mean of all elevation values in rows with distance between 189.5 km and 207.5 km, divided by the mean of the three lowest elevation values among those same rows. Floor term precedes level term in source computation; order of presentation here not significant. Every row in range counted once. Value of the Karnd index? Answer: 1.06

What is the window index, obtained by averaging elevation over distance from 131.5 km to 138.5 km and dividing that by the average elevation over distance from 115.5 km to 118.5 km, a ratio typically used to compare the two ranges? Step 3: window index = 0.95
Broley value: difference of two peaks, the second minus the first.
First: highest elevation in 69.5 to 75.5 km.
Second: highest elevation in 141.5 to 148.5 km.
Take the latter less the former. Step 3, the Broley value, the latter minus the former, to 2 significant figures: 1.3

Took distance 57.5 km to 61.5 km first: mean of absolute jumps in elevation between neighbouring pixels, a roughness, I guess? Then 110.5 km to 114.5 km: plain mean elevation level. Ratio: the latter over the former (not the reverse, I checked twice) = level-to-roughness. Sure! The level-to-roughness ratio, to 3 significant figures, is 155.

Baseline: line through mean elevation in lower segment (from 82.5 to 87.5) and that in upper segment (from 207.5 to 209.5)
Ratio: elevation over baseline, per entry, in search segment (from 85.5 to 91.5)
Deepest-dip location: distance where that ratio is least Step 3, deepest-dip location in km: 88.0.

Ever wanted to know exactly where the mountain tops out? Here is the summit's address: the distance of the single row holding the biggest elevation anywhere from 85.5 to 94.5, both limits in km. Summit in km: 94.0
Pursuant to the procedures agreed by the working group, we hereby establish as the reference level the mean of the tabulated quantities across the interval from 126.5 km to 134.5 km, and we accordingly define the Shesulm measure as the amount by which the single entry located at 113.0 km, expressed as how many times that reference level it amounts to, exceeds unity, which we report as 0.00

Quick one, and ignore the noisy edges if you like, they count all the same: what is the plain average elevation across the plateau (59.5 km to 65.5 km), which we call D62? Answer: 3.7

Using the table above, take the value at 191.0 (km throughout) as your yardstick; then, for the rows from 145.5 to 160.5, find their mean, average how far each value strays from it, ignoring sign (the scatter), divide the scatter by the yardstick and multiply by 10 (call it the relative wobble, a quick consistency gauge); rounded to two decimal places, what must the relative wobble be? 0.19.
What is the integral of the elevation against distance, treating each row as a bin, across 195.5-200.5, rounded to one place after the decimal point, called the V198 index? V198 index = 24.6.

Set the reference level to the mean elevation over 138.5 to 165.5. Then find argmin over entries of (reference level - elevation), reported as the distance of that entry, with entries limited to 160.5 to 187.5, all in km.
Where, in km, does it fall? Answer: 186.0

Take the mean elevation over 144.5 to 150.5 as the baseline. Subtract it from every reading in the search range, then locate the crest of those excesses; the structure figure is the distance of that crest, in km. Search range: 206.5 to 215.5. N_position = 209.0 km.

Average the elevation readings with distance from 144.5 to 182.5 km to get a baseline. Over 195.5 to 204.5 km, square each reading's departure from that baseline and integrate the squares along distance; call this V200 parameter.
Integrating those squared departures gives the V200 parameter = 0.4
